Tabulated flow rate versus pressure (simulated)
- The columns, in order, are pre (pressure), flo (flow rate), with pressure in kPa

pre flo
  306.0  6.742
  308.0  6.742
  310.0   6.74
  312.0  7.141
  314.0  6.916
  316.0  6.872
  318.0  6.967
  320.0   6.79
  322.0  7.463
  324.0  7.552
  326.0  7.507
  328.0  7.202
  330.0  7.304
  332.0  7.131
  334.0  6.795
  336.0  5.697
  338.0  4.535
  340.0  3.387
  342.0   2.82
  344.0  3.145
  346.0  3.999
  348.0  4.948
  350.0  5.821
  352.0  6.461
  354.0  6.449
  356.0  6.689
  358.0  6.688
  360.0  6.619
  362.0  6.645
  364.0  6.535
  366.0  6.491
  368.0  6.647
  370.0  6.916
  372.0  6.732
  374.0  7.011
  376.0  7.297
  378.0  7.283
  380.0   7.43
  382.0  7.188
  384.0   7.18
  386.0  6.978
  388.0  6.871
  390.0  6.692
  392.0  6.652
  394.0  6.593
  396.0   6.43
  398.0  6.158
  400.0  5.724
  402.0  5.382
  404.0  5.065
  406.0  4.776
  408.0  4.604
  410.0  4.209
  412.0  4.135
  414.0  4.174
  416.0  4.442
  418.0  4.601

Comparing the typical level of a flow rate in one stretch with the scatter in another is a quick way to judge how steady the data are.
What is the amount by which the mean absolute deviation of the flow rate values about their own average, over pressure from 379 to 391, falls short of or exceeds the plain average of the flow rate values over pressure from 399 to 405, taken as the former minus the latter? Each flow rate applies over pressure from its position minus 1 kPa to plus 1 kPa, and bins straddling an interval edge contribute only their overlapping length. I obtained -5.18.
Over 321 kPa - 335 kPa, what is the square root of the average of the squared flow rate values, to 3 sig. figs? 7.28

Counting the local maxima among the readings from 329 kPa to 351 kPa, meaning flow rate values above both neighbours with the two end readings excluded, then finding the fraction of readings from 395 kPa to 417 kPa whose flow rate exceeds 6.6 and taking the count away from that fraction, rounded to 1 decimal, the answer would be 0.0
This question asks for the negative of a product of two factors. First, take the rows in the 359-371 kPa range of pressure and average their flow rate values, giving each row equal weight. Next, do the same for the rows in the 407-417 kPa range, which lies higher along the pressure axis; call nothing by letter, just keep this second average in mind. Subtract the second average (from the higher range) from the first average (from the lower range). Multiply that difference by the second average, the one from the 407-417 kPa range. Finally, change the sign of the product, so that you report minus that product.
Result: -10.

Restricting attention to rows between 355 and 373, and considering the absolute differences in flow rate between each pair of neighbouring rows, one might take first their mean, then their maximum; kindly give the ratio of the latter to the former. 2.5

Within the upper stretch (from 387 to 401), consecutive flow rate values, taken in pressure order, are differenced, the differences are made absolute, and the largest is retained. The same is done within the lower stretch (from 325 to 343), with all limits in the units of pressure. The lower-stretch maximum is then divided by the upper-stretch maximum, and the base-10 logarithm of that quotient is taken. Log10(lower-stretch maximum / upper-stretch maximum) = 0.43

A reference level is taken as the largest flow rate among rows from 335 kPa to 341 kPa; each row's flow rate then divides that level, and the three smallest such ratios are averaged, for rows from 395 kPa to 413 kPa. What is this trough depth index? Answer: 0.94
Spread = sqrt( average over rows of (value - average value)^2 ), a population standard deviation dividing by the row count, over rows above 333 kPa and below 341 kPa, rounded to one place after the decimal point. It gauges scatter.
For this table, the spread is 1.3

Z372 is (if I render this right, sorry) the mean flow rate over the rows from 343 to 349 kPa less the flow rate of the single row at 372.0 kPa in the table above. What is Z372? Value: -2.7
